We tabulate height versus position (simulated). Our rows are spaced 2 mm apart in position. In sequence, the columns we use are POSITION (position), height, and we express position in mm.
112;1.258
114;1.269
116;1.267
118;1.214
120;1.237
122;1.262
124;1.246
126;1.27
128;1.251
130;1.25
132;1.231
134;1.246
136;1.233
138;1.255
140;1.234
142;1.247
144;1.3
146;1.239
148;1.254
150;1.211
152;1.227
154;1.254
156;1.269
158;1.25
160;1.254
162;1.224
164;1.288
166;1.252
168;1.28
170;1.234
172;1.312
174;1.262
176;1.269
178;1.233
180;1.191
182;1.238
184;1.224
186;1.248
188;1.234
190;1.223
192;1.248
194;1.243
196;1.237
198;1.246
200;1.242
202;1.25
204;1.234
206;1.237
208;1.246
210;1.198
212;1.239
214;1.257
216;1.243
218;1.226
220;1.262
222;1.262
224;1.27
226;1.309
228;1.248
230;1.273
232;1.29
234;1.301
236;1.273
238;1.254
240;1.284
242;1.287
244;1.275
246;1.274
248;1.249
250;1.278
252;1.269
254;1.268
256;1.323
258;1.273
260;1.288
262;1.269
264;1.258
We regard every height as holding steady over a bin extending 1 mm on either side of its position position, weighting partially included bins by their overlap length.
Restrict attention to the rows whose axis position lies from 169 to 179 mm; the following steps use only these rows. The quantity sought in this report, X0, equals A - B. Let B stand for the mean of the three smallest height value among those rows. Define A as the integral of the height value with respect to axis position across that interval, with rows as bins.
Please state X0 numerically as 11.38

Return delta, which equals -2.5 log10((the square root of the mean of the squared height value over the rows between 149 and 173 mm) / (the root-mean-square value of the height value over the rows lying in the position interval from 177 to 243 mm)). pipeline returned -0.004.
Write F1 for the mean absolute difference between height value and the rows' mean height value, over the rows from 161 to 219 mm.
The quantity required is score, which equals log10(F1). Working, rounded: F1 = 0.016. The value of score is -1.79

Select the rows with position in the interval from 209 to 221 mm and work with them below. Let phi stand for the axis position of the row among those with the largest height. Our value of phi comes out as 220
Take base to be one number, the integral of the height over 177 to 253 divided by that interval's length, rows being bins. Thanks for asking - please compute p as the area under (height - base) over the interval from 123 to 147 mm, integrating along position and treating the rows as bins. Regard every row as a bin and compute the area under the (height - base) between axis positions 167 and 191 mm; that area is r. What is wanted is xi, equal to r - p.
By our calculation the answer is -0.1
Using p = -0.1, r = -0.16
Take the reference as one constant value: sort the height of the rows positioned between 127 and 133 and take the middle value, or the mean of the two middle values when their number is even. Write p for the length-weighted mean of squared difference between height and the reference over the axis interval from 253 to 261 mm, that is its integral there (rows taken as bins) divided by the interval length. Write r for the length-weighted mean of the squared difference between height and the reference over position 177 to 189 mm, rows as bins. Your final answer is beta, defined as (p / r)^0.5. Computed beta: 1.5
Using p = 0.0019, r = 0.0008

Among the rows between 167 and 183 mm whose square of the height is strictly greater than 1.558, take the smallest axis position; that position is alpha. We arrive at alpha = 168 mm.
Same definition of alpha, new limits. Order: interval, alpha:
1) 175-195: 176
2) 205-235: 214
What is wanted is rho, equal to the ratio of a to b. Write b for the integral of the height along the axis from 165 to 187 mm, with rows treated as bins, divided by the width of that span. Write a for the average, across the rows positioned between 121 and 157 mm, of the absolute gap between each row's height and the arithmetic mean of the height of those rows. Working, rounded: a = 0.0139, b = 1.25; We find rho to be 0.011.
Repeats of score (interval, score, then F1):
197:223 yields -1.94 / 0.011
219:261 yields -1.85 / 0.014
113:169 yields -1.81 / 0.016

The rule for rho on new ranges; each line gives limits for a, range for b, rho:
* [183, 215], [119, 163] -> 0.008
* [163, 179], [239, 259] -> 0.016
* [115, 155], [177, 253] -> 0.012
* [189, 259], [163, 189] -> 0.016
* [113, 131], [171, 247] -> 0.011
